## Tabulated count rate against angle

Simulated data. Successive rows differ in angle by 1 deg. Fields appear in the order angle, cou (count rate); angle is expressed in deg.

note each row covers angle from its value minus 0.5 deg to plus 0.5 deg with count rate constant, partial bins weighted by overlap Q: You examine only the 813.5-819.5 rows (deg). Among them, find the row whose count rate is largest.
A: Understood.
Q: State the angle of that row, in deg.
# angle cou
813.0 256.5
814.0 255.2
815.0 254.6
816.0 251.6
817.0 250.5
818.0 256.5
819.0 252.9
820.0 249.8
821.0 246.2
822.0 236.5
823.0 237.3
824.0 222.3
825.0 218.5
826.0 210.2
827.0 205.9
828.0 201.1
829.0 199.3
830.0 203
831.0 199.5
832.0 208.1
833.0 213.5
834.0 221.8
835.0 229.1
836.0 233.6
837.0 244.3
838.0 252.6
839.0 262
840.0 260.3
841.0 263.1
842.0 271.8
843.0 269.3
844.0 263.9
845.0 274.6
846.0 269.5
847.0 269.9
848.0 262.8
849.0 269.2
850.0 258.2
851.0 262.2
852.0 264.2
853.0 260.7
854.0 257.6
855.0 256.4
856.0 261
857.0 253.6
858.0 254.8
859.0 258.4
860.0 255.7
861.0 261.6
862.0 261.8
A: 818.0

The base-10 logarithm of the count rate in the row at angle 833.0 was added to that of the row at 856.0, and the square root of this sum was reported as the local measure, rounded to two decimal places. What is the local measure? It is 2.18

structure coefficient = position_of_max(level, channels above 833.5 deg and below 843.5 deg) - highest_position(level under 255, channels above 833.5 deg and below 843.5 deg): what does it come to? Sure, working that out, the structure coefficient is 4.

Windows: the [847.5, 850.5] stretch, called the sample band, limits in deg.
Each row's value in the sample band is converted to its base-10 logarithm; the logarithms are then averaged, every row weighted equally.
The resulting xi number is 2.42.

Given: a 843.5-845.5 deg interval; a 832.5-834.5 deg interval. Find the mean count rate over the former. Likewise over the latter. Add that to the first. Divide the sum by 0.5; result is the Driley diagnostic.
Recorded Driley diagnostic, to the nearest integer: 974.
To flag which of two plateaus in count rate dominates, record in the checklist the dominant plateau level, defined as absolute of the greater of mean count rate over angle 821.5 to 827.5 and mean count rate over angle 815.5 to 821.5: 251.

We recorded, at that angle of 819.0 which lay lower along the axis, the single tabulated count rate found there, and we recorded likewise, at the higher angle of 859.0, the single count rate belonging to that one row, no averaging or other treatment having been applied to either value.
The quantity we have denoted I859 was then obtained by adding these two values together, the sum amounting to 511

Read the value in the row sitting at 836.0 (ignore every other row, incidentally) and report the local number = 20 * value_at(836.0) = 4672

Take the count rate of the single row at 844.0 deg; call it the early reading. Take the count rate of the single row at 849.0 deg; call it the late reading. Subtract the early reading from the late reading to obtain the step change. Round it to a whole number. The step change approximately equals 5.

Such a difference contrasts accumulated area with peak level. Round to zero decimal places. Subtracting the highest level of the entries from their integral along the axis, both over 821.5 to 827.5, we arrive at 1093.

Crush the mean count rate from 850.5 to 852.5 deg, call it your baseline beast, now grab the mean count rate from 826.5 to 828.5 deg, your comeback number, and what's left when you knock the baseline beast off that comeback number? -60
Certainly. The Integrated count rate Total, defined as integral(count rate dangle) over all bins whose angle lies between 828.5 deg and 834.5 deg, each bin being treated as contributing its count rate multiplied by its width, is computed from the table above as 1245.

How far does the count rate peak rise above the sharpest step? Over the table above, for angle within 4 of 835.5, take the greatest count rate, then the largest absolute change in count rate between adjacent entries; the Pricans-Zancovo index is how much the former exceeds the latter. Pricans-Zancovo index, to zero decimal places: 251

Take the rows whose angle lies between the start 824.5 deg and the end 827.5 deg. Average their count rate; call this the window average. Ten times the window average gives 2115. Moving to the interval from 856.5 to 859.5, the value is 2556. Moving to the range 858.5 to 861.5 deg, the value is 2586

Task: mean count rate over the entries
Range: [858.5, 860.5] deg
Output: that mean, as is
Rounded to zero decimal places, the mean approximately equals 257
